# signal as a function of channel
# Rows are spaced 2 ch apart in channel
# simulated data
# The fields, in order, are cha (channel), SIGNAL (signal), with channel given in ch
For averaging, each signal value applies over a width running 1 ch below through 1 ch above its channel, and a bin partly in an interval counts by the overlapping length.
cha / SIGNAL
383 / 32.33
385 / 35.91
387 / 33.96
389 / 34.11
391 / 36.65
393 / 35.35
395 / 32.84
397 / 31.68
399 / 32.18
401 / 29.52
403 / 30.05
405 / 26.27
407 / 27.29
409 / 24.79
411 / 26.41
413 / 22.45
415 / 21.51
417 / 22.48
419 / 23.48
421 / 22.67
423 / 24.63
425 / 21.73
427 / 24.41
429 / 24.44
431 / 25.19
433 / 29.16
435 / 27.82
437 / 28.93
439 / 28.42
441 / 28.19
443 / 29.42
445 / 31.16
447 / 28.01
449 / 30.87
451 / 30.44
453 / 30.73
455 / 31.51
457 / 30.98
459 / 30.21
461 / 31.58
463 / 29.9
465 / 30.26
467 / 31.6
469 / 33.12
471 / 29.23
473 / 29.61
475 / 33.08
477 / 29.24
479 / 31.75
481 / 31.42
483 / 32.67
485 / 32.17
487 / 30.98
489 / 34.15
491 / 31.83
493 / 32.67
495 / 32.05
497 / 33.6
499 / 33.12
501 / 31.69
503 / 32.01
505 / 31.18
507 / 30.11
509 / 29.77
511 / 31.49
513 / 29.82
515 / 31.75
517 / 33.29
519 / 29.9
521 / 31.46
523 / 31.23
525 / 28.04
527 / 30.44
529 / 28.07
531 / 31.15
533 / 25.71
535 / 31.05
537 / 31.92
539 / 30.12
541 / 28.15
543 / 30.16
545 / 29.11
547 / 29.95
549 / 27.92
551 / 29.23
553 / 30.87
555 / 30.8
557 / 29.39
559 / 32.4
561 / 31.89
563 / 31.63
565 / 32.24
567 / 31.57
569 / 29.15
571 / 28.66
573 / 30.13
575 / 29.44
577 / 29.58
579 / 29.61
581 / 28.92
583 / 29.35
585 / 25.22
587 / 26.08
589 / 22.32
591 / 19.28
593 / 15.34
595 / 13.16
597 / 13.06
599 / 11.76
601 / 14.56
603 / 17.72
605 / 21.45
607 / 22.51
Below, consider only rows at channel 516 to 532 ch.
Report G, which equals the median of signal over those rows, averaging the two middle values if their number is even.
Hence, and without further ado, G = 30.8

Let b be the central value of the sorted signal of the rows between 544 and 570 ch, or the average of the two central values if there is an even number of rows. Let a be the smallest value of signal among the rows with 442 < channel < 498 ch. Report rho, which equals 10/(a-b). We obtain -4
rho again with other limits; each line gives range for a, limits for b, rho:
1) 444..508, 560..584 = -6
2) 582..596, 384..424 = -1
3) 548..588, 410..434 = 8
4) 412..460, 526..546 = -1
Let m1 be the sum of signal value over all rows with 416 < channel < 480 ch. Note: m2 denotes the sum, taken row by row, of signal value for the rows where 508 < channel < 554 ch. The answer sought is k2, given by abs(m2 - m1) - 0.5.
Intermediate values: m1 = 914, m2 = 691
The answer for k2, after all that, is 223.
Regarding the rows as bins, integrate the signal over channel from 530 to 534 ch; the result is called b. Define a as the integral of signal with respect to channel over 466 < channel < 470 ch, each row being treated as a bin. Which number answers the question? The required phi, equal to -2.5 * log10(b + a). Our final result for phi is -6.0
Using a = 129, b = 114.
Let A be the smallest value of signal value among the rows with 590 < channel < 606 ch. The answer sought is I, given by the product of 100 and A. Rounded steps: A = 11.76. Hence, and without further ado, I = 1176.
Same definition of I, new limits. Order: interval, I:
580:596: 1316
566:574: 2866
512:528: 2804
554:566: 2939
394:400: 3168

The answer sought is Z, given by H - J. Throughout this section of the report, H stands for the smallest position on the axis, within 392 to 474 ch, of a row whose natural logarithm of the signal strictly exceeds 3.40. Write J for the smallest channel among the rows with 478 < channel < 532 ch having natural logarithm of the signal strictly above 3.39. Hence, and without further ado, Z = -86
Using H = 393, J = 479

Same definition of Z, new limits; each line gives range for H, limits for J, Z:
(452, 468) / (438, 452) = 8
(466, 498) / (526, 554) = -60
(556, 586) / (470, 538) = 84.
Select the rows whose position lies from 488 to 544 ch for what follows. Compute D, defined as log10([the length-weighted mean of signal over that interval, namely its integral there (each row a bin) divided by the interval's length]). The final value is 1.49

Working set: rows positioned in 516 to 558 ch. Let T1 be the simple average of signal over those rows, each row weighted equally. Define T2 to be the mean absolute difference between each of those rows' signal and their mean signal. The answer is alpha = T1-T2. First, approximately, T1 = 29.9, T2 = 1.30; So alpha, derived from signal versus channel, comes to 28.6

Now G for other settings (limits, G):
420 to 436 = 24.5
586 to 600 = 15.3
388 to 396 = 34.7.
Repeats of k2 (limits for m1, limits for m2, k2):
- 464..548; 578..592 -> 1119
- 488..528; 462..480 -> 351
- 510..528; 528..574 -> 413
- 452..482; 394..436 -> 86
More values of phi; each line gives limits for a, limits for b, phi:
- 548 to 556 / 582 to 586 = -6.4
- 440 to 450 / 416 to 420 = -6.5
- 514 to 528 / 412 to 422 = -7.0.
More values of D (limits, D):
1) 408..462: 1.43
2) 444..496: 1.49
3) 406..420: 1.38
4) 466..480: 1.49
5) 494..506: 1.51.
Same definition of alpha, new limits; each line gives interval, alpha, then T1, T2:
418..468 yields 25.7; 28.2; 2.54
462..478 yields 29.4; 30.8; 1.38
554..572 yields 29.7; 30.9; 1.21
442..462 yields 29.7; 30.5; 0.78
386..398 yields 32.8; 34.1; 1.27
